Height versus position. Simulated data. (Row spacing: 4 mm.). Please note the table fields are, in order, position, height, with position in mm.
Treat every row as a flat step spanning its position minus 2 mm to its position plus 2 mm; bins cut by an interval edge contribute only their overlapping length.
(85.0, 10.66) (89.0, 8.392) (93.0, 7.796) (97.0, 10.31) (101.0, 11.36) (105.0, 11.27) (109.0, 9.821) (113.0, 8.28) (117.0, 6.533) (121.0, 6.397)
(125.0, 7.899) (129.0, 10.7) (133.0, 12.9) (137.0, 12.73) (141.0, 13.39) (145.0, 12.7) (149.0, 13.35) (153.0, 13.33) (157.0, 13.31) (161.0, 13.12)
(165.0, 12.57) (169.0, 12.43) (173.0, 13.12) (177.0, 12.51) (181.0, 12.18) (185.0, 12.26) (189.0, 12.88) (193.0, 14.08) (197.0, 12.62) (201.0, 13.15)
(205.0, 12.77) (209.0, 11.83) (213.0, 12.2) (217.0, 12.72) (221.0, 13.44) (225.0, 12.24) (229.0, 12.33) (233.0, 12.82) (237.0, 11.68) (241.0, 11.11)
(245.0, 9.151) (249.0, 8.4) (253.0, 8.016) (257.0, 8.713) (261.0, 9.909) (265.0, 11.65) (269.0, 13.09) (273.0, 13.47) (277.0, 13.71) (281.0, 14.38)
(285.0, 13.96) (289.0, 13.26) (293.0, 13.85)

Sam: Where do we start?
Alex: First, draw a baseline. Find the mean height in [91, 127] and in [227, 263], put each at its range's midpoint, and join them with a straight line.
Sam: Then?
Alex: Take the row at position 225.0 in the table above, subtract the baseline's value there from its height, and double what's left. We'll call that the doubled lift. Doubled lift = 4.4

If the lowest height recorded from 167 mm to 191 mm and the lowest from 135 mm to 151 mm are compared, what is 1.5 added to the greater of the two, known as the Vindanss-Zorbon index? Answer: 14.2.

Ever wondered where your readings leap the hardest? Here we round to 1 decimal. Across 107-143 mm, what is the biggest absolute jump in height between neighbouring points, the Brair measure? 2.8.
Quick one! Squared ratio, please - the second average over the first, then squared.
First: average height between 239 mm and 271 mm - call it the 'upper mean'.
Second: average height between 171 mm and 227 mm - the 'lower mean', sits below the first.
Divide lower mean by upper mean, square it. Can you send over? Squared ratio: 1.6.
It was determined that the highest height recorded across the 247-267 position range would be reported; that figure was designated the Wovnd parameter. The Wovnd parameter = 11.65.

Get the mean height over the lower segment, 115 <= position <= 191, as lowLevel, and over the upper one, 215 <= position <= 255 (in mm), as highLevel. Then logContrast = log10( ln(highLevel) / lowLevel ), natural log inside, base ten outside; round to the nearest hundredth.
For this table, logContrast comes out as -0.69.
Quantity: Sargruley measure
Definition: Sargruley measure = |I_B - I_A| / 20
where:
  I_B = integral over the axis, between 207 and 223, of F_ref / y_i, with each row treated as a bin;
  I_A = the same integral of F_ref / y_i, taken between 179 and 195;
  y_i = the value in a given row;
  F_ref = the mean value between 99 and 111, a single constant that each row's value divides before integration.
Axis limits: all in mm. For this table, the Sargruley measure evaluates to 0.02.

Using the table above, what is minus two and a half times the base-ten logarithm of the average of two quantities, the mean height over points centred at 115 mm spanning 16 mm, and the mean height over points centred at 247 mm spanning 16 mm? -2.32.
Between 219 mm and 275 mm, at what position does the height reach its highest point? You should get 273.0 mm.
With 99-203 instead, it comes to 193.0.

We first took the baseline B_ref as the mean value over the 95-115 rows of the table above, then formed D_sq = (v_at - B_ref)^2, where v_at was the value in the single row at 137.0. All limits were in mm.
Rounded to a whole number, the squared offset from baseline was 6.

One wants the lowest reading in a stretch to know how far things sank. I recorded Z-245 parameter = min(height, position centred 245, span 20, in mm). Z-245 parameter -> 8.016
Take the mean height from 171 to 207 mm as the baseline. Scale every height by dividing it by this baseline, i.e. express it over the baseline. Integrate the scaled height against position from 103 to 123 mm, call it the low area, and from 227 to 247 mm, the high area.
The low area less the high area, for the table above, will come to -4.6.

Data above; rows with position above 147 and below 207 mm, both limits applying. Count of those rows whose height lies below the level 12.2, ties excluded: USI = 1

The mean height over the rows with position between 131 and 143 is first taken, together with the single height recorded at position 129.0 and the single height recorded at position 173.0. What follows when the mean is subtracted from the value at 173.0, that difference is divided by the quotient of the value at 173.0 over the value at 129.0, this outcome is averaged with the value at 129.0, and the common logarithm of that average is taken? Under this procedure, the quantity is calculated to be 0.73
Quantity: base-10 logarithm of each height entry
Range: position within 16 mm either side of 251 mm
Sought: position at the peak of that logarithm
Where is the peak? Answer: 237.0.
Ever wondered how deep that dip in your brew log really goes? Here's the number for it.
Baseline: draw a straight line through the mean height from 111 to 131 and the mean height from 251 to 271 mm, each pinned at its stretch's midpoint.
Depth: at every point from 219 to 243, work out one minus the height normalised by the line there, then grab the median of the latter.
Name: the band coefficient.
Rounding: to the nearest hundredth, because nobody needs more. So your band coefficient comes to -0.26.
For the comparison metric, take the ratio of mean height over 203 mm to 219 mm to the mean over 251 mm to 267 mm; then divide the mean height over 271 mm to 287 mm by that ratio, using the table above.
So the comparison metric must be 10.7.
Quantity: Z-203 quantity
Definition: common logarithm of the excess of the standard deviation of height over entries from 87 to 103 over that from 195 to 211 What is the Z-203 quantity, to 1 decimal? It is 0.0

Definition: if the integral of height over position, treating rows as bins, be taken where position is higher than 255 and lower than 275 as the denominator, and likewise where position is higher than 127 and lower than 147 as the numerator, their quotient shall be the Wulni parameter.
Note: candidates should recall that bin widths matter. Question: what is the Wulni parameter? 1.10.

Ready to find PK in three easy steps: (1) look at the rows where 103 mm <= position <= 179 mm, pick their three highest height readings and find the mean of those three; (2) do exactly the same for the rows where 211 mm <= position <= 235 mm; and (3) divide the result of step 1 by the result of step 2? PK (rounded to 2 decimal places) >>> 1.03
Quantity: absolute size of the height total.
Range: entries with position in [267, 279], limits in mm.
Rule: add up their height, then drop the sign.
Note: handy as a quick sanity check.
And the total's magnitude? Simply 40.3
